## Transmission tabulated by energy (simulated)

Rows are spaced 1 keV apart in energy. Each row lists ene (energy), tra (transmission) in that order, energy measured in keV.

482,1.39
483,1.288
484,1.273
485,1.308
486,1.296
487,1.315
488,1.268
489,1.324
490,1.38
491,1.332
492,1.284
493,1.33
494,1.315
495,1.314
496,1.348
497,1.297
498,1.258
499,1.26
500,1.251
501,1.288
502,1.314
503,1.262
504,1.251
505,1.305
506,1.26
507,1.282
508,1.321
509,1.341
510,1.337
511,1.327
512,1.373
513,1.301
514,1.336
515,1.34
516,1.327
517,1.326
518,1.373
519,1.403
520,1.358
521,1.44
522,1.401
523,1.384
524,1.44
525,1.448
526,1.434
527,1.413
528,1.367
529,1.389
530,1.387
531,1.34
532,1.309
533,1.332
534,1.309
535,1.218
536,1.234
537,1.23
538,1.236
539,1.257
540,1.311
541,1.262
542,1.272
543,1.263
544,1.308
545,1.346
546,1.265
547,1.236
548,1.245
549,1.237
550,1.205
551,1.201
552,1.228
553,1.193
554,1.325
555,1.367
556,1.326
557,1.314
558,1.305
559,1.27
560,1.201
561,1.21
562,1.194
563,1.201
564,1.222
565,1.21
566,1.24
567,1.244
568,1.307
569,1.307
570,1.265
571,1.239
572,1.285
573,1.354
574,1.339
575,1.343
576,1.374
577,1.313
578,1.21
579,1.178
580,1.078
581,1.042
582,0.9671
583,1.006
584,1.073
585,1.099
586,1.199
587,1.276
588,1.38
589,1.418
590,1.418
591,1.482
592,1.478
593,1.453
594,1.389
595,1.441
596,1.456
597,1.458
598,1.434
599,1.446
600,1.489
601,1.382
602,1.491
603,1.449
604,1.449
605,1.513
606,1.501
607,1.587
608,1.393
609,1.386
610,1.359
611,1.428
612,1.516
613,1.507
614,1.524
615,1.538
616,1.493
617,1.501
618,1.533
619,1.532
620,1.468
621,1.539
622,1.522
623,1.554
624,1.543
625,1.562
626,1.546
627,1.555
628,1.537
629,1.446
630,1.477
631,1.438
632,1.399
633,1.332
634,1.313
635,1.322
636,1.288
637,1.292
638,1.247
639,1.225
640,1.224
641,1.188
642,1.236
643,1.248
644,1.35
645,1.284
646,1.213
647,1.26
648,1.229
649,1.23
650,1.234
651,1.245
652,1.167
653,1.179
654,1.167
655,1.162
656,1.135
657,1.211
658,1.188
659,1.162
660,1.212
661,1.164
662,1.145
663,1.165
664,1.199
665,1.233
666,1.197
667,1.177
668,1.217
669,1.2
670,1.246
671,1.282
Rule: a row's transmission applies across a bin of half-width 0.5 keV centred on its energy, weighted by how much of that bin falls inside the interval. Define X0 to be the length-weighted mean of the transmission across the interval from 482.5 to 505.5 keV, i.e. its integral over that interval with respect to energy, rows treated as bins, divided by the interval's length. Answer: 1.30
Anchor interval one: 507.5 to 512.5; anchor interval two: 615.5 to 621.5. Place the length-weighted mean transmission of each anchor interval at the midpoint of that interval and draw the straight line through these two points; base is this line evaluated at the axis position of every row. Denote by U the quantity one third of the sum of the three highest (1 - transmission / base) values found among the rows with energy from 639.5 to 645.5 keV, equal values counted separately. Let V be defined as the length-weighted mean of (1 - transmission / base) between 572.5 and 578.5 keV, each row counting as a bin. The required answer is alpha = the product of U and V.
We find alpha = 0.0179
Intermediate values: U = 0.21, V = 0.08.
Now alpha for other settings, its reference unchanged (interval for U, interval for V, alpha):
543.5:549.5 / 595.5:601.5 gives 0.0027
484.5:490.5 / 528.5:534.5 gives 0.0002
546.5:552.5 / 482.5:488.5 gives 0.0010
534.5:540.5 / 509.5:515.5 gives 0.0007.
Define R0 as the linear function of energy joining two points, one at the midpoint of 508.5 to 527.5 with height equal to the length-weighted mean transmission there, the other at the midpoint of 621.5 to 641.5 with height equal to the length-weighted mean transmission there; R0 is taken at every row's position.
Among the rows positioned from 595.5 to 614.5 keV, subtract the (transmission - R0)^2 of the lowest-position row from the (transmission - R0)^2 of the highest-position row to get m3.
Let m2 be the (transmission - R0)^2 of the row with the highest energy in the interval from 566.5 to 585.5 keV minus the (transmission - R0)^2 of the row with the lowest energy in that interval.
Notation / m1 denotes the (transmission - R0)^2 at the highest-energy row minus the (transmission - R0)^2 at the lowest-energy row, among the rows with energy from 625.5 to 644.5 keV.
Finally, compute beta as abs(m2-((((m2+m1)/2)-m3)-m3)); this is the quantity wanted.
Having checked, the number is 0.066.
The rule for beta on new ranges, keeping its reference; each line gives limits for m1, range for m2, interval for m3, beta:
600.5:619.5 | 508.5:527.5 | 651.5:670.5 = 0.069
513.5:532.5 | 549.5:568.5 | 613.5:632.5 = 0.047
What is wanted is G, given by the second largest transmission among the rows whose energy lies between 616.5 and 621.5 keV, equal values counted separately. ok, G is 1.533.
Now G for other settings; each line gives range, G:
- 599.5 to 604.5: 1.489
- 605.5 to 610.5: 1.501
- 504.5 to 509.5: 1.321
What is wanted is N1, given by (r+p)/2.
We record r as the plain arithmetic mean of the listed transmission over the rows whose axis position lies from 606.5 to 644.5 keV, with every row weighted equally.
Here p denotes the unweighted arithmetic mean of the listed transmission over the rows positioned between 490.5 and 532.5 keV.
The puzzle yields 1.38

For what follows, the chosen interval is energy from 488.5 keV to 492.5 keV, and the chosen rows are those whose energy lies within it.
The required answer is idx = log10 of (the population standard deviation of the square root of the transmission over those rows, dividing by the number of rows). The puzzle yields -1.83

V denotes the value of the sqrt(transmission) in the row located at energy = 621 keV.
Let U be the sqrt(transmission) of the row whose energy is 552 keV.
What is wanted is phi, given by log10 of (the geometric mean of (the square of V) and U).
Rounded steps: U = 1.11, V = 1.24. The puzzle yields 0.12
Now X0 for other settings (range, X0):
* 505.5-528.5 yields 1.36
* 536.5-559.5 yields 1.27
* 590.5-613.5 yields 1.46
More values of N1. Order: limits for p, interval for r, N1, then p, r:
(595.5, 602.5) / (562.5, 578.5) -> 1.36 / 1.45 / 1.28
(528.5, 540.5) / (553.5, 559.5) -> 1.31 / 1.30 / 1.32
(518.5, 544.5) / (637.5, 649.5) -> 1.29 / 1.34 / 1.24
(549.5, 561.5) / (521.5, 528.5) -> 1.34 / 1.26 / 1.41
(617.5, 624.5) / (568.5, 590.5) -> 1.38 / 1.53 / 1.23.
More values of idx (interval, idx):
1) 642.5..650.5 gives -1.74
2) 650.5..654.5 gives -1.83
